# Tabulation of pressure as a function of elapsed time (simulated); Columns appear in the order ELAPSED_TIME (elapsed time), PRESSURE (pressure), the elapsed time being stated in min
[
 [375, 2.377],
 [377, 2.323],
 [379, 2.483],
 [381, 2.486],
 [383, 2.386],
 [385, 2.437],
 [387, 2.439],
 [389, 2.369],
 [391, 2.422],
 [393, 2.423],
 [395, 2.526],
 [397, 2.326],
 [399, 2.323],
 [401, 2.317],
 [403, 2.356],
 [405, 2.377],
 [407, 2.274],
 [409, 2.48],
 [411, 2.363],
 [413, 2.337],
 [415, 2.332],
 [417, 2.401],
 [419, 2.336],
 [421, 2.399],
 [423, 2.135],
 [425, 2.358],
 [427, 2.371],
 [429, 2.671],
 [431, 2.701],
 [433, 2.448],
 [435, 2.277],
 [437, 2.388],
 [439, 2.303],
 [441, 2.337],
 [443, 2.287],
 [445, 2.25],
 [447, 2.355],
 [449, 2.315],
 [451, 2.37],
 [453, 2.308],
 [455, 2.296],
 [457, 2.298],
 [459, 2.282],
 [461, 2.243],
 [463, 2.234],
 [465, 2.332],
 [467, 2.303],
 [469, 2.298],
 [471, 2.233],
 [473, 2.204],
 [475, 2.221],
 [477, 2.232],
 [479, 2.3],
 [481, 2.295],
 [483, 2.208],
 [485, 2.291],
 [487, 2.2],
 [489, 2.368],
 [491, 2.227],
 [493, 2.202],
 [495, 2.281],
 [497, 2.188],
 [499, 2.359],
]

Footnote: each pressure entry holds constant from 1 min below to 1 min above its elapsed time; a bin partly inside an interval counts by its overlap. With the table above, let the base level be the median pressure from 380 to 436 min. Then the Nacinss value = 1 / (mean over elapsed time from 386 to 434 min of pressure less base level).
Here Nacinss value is 47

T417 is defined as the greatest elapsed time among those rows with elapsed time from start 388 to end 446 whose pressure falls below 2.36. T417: 445 min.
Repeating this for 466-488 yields 487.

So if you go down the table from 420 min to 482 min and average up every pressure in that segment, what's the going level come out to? 2.32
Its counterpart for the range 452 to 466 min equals 2.28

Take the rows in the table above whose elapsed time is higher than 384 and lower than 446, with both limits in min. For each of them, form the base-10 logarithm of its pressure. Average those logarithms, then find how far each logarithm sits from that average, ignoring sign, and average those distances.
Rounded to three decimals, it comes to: 0.014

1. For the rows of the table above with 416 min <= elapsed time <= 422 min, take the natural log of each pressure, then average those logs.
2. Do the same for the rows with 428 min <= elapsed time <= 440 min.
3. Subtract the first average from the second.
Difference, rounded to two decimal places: 0.03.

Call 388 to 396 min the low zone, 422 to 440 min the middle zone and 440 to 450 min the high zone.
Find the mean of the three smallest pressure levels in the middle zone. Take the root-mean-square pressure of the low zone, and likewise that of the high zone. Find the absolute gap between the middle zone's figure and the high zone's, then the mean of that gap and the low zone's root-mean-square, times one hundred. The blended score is 125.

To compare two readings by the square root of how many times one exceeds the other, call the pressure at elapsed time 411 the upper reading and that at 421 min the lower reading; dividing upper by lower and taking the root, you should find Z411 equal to 0.99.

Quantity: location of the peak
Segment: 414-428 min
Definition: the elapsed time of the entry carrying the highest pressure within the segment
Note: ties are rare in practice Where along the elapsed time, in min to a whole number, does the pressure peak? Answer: 417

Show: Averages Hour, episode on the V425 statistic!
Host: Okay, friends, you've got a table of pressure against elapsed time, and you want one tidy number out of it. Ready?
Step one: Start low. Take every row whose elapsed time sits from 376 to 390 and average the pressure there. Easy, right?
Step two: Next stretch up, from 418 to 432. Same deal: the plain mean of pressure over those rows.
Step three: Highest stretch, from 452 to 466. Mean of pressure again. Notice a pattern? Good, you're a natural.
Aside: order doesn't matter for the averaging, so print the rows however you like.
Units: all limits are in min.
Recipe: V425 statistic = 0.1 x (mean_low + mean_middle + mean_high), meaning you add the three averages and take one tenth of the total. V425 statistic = 0.713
